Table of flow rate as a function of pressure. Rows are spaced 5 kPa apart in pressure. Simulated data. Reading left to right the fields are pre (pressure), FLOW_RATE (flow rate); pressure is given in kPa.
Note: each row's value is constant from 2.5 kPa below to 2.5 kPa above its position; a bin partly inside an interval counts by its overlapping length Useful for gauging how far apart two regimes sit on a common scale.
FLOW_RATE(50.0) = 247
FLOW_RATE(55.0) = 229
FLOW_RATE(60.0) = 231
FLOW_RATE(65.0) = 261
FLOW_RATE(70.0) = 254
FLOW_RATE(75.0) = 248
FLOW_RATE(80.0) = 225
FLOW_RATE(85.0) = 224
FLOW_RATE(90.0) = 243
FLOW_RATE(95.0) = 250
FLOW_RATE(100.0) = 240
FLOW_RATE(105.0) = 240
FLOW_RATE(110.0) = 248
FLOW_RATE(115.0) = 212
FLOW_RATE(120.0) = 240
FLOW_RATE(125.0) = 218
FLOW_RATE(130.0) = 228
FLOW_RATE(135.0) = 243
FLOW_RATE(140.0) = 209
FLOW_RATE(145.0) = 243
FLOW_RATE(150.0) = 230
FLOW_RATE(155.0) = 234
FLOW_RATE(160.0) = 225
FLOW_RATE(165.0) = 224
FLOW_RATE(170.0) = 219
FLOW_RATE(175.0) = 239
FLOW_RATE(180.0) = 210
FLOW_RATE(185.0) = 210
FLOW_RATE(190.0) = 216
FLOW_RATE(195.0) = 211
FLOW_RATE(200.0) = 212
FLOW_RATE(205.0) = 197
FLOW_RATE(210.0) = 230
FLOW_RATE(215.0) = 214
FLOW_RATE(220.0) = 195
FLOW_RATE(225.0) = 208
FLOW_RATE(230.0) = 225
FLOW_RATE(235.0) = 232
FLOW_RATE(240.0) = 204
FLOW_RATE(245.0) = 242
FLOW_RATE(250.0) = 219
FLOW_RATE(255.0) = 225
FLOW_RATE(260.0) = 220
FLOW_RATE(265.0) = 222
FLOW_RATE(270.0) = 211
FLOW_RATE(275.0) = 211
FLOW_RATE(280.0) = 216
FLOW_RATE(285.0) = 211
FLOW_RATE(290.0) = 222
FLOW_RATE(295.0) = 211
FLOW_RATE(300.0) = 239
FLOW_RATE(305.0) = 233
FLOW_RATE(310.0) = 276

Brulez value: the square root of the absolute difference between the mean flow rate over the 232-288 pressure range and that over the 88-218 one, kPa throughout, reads 2.6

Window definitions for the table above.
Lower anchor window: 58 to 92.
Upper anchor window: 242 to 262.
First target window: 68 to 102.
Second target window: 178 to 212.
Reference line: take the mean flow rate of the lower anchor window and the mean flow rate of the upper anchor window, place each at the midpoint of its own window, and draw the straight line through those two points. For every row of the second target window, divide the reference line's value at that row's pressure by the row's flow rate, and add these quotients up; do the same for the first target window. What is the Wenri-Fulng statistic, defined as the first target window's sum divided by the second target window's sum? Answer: 0.92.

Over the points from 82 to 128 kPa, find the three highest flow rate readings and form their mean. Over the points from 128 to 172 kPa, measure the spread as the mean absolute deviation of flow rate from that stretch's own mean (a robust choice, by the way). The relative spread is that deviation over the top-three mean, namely 0.033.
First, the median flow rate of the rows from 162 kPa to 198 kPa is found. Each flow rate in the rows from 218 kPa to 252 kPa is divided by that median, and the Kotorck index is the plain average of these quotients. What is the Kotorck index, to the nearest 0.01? 1.01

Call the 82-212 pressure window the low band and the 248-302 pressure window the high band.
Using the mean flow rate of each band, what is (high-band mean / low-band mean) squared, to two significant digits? 0.93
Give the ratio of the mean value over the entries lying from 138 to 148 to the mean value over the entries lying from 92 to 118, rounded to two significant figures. 0.95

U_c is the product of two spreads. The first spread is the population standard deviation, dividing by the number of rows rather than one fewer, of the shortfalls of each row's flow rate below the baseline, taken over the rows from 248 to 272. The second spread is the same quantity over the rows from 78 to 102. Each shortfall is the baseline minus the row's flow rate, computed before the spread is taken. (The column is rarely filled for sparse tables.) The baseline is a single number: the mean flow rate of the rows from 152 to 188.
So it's 48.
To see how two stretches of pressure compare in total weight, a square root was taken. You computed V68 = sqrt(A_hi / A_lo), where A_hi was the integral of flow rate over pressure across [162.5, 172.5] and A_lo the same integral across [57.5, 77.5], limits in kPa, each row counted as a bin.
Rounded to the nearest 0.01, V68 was 0.67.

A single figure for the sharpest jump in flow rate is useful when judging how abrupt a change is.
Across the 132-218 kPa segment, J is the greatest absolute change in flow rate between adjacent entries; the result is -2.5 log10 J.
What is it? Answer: -3.83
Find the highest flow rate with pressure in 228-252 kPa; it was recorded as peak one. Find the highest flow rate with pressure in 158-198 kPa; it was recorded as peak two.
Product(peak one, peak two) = 57838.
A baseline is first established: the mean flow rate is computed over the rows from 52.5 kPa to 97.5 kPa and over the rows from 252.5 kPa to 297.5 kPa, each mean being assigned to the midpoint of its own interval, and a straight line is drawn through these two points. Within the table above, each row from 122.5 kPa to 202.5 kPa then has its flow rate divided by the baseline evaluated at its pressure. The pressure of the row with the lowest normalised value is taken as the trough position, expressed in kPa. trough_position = 140.0 kPa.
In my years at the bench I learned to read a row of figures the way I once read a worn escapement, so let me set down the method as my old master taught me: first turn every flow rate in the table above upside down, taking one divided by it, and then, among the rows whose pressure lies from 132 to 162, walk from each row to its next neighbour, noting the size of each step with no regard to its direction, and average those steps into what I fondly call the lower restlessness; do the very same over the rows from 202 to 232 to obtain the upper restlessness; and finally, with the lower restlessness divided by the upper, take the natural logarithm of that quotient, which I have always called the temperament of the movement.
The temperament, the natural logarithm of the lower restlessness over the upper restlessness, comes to -0.2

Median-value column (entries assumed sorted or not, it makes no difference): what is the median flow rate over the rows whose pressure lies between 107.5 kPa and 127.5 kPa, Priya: 229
